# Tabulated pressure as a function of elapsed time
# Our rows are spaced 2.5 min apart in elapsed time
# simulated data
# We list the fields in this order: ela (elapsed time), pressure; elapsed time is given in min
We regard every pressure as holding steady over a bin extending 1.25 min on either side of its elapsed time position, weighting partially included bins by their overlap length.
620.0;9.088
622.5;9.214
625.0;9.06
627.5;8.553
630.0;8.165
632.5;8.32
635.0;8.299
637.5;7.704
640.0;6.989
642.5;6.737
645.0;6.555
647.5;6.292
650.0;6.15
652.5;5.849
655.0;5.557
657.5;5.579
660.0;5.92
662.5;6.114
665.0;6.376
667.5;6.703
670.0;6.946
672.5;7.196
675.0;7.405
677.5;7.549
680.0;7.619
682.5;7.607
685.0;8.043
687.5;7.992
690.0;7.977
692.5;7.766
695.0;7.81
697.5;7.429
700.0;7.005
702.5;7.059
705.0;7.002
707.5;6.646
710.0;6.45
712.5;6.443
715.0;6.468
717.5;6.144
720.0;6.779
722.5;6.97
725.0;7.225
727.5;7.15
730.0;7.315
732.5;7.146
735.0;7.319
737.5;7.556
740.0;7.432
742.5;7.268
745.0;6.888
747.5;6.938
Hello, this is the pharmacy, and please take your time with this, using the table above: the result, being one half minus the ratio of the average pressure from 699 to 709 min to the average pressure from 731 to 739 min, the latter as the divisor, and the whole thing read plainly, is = -0.44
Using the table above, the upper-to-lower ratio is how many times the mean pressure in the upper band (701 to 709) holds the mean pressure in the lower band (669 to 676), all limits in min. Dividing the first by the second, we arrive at 0.96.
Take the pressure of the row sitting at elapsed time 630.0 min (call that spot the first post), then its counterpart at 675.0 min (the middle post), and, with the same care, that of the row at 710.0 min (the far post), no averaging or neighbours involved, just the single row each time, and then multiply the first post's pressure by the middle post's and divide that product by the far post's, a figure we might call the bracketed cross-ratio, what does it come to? 9.4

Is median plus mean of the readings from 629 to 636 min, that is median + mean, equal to 16.6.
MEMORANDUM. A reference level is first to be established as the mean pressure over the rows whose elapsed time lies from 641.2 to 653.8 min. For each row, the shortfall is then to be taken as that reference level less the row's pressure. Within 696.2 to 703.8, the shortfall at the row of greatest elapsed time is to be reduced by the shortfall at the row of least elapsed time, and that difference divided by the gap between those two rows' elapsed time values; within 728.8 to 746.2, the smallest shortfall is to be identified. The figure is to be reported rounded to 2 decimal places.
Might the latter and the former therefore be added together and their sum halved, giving -0.58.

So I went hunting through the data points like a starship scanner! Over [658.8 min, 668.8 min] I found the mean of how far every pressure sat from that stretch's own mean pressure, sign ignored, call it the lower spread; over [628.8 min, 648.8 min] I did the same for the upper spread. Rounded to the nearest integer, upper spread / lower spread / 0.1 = 28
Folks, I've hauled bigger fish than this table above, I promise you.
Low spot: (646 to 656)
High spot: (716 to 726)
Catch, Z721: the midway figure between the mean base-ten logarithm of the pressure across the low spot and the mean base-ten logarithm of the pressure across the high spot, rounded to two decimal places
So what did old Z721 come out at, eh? 0.80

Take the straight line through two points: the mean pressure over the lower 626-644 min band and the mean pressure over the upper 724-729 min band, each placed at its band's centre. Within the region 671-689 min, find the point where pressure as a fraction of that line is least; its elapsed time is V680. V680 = 672.5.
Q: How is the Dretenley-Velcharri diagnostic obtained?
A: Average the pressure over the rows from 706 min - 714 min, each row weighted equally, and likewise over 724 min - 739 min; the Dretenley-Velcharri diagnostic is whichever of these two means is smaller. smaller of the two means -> 6.5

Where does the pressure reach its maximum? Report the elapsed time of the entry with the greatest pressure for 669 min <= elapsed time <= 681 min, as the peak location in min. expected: 680.0 min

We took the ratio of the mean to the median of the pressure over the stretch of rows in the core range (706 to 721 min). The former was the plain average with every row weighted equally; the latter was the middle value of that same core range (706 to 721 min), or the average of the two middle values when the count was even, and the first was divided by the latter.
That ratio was 1.005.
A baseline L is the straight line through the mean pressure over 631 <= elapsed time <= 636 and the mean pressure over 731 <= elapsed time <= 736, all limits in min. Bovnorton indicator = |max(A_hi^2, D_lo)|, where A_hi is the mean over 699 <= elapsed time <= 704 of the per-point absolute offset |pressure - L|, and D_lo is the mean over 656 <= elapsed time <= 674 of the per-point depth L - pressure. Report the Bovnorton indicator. 1.6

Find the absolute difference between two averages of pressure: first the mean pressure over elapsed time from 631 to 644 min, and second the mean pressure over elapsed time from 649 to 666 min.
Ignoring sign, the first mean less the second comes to 1.7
